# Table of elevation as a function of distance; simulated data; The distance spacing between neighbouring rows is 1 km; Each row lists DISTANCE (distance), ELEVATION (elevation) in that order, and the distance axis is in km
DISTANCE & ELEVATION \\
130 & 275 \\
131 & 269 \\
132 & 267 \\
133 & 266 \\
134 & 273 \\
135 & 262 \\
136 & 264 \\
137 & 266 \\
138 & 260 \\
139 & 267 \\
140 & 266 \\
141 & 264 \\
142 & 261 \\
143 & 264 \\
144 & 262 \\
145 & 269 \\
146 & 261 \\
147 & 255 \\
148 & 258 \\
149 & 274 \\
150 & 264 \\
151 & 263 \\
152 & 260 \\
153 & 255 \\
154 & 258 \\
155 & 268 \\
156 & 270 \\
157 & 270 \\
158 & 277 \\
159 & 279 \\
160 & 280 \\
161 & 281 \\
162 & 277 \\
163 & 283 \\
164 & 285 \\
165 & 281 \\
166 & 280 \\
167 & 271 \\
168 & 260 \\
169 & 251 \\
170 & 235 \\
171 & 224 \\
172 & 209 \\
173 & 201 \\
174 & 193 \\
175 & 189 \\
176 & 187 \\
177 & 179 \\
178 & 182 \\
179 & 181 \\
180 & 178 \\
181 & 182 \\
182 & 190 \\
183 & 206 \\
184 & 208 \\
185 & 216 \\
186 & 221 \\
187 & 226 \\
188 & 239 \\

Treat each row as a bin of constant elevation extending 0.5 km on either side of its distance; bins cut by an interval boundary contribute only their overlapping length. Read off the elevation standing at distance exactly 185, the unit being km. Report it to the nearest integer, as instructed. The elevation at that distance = 216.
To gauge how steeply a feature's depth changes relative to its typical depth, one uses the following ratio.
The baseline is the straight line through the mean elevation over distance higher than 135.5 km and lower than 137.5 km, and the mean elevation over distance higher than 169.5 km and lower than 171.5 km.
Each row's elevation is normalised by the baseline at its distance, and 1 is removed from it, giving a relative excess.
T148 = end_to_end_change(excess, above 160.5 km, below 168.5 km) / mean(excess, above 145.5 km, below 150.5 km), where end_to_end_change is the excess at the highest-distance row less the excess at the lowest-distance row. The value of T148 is -1.4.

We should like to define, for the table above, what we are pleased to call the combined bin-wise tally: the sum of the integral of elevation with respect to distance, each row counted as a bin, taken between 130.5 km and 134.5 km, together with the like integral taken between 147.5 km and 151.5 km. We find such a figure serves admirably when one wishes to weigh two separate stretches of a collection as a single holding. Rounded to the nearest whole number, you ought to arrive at 2134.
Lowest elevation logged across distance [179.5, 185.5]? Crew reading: 178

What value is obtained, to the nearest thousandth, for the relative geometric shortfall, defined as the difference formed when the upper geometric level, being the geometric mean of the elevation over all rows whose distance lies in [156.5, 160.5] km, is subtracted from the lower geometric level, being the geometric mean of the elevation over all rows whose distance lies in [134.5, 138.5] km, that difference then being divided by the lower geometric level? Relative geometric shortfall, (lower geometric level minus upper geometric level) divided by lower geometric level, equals -0.051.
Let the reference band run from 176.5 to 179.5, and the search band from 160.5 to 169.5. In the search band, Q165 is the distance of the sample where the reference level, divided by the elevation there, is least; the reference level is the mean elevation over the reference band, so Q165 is 164 km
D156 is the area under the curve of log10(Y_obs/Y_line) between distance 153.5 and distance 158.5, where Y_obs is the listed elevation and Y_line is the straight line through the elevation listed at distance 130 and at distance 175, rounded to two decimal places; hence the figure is 0.38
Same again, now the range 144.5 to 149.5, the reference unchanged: 0.18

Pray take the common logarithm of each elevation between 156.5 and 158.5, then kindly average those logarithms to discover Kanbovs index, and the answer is 2.44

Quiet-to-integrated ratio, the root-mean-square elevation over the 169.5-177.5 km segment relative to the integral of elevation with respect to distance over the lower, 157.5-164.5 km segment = 0.10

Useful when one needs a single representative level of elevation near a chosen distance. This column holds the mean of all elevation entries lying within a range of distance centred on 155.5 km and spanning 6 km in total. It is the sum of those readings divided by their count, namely 266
